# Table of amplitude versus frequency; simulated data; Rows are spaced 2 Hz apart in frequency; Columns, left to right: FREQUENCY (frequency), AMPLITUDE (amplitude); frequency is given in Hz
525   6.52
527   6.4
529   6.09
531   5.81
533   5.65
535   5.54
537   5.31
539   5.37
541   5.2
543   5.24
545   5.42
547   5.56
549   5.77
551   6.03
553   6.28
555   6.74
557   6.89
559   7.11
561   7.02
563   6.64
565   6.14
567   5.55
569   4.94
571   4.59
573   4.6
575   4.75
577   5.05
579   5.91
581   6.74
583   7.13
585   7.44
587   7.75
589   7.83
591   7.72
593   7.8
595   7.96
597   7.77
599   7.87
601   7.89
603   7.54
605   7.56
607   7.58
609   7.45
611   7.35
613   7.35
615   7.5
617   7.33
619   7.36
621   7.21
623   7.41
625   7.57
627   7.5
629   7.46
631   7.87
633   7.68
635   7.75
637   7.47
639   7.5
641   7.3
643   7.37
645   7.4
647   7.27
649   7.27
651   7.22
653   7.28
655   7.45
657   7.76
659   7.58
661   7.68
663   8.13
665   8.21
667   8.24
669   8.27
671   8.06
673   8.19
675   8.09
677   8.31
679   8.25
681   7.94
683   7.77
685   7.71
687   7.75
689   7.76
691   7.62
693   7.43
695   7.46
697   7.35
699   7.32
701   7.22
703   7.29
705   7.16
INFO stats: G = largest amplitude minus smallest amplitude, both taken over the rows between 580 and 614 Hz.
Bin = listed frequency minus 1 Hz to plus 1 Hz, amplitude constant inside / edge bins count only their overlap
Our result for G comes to 1.22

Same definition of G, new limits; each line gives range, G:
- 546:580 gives 2.52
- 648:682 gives 1.09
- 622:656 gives 0.65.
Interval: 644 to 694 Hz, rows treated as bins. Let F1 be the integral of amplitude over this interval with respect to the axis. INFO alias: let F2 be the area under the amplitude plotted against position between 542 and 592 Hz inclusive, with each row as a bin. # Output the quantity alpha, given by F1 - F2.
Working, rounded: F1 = 389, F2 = 310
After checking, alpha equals 80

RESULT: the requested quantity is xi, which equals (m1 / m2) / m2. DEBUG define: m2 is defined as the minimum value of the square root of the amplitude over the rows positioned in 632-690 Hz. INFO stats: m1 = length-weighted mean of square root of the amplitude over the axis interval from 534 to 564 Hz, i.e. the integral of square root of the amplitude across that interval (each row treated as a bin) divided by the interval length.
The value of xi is 0.34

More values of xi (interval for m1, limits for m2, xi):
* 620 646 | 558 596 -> 0.60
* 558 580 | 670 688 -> 0.31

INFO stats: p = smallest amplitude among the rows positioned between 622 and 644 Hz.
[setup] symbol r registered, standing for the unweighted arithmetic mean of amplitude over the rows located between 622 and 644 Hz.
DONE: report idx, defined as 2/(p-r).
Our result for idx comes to -9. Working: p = 7.3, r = 7.5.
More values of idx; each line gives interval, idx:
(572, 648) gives -1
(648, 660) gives -10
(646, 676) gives -4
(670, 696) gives -5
